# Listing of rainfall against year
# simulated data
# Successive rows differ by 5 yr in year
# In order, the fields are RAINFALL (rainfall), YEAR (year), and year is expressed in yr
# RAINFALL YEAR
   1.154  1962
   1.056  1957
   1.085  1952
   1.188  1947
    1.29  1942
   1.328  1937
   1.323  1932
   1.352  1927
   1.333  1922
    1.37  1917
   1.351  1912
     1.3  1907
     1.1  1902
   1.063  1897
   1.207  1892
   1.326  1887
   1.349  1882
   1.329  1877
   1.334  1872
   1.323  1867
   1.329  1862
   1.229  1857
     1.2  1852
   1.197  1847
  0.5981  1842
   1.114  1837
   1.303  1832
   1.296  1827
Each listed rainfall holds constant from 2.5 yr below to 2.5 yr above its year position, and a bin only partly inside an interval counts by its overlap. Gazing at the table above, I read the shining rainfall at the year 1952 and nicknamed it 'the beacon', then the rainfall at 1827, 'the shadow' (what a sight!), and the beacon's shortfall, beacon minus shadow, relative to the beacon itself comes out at -0.19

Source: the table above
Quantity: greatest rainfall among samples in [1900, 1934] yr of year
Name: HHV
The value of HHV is 1.37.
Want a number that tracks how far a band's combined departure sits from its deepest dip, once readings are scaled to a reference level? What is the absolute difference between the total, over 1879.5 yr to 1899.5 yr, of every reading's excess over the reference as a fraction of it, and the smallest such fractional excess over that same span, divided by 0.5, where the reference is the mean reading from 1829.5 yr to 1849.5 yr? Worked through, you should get 1.37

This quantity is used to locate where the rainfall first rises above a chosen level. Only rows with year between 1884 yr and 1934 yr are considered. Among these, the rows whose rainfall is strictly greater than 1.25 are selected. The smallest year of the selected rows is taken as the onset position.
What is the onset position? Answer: 1887 yr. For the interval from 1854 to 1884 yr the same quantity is 1862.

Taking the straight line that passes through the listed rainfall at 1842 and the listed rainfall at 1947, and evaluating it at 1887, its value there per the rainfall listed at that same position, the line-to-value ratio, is 0.64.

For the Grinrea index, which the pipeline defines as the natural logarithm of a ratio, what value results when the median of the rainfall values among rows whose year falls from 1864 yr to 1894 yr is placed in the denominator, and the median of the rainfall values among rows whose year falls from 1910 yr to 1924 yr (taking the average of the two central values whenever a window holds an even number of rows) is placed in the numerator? 0.02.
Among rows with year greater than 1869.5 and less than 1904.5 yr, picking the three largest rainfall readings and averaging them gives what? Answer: 1.34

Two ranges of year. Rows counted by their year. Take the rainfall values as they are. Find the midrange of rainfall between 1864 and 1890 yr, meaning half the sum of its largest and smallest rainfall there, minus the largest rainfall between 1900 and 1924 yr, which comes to -0.03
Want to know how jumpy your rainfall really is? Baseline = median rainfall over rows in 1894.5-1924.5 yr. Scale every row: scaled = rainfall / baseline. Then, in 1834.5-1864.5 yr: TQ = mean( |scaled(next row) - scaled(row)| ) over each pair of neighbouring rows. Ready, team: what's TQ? 0.189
